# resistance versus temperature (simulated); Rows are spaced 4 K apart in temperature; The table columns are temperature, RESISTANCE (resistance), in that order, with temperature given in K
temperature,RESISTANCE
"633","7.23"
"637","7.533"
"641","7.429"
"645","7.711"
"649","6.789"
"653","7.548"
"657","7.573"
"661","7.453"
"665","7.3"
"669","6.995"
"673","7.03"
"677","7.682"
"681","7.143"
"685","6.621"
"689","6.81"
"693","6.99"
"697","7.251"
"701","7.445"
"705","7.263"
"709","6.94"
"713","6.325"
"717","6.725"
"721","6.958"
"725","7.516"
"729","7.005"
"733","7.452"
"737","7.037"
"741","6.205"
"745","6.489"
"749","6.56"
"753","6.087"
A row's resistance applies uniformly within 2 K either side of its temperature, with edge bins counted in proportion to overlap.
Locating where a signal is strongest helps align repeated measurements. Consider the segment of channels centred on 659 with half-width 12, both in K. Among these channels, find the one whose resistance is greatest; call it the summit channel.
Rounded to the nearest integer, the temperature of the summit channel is 657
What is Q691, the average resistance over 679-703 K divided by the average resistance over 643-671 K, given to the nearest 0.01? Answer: 0.96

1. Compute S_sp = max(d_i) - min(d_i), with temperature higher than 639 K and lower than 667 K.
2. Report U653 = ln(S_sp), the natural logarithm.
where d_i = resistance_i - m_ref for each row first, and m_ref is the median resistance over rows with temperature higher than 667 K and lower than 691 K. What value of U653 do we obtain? -0.1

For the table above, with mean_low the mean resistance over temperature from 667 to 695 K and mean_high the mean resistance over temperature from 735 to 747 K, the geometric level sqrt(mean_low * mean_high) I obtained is 6.80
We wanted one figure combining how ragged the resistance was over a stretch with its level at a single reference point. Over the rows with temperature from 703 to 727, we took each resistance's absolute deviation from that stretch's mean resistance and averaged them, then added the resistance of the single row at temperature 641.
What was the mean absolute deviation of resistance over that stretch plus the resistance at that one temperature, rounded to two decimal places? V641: 7.72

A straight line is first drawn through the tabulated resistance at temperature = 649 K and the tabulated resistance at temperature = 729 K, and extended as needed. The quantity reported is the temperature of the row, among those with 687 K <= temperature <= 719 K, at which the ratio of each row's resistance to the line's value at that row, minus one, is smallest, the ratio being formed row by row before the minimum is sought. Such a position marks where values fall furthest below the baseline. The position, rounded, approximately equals 713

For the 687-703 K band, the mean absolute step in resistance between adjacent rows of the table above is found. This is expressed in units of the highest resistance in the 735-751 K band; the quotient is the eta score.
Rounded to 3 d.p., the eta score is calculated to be 0.030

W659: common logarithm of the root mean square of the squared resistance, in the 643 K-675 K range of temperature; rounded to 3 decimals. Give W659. 1.729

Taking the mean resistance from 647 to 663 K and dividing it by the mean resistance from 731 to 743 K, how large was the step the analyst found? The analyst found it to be 1.06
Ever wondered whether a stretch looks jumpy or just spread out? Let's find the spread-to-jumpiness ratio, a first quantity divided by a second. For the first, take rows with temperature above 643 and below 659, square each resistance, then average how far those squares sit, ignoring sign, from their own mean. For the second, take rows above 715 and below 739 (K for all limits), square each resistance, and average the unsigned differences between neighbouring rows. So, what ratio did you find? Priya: 0.71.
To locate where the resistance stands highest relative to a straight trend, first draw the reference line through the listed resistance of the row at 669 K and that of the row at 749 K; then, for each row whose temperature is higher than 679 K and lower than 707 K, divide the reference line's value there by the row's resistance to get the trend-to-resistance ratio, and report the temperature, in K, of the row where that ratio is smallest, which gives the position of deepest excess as 701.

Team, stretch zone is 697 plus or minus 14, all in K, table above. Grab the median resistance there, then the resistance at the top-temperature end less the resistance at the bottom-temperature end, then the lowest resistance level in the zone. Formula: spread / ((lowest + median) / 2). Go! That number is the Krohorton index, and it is 0.047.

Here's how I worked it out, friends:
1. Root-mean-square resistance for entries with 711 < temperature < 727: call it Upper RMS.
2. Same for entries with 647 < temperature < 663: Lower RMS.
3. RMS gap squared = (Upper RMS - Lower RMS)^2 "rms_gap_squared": 0.21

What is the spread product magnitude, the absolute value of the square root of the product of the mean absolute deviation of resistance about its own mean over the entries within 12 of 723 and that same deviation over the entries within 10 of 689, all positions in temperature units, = 0.255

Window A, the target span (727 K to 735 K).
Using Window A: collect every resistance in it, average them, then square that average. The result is 52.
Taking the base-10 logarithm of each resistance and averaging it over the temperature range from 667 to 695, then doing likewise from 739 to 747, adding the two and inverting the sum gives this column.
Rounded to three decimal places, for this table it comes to 0.606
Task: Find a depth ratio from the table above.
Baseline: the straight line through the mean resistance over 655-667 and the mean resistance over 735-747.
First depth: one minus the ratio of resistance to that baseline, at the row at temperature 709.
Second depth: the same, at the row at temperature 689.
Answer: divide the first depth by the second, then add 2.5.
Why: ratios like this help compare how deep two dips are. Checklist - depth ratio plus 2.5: 2.4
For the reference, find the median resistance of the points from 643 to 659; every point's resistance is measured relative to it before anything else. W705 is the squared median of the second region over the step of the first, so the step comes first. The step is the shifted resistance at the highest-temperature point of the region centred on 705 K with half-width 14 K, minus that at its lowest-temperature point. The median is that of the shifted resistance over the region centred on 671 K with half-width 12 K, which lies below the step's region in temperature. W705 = -0.4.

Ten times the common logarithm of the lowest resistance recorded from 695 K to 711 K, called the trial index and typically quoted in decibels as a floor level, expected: 8.41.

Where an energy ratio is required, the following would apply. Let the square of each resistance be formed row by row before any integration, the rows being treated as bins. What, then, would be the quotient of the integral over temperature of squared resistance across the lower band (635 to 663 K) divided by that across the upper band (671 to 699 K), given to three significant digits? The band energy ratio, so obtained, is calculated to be 1.10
